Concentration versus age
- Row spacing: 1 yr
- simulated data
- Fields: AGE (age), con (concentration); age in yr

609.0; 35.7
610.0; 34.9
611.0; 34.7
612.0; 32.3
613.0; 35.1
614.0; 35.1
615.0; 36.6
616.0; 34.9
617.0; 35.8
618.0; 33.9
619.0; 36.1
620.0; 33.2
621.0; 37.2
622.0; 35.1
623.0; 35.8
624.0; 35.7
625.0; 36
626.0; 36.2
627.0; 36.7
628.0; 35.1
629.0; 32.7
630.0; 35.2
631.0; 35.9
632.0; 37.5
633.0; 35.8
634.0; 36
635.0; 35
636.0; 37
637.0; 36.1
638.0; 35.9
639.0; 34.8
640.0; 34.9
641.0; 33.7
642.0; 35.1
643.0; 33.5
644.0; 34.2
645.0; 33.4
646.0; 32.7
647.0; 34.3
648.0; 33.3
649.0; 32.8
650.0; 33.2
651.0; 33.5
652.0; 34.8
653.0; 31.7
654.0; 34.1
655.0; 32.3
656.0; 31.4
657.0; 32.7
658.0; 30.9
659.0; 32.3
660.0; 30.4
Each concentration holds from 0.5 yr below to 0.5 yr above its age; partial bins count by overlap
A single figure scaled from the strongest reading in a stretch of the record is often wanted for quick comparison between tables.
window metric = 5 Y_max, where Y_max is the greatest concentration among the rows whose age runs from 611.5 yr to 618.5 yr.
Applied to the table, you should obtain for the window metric 183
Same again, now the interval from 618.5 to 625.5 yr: 186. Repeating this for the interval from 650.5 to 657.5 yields 174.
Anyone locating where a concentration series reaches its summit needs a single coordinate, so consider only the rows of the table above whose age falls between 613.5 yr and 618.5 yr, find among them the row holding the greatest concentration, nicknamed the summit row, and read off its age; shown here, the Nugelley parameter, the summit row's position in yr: 615.0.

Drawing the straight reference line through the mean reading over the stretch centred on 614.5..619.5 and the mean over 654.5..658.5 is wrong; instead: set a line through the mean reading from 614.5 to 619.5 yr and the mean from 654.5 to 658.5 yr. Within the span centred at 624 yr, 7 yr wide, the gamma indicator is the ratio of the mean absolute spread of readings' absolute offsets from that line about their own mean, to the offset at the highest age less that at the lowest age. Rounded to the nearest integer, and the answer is 11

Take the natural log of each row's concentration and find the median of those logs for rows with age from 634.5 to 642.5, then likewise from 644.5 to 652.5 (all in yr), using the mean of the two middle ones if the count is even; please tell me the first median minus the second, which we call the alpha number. 0.050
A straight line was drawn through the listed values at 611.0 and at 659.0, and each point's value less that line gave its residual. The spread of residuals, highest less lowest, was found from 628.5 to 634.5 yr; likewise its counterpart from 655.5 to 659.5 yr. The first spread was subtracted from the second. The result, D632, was -3.2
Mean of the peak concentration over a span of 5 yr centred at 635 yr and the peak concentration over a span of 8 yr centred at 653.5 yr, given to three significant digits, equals 35.9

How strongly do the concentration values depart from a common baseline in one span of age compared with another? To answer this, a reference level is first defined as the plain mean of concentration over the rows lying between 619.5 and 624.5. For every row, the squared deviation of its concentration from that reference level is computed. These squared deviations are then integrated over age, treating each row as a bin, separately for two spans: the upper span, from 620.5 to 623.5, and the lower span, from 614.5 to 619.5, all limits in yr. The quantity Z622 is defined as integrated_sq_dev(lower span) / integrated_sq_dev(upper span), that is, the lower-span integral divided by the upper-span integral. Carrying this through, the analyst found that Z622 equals 1.3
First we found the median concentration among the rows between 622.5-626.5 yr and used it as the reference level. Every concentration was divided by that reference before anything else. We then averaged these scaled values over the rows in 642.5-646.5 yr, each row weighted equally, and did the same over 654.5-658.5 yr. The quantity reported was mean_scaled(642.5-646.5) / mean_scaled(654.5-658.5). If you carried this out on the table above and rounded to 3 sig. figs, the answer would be 1.05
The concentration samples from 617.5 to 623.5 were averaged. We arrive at 35.2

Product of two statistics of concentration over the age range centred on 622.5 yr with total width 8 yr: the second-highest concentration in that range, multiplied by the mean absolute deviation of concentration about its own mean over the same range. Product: 27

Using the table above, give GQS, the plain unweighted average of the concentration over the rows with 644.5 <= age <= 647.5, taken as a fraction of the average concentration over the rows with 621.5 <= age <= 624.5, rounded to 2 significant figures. 0.94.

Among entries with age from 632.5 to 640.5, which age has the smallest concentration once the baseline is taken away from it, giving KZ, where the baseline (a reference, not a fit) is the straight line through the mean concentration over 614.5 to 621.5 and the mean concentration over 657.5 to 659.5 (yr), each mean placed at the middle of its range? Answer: 635.0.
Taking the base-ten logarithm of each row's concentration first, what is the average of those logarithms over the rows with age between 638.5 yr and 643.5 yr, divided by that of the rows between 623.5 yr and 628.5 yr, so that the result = 0.988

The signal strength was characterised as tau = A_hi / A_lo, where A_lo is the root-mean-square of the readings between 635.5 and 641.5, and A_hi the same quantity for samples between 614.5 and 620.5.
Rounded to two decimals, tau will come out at 0.99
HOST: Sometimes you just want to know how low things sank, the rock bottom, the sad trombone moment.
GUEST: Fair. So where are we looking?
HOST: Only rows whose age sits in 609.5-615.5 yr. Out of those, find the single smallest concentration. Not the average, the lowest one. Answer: 32.3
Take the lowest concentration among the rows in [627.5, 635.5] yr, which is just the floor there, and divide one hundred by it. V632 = 3.06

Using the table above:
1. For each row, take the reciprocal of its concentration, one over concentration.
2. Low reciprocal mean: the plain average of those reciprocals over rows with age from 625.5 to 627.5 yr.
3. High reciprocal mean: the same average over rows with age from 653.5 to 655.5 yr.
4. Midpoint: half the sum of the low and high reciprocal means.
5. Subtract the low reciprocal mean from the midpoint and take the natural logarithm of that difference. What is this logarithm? -6.6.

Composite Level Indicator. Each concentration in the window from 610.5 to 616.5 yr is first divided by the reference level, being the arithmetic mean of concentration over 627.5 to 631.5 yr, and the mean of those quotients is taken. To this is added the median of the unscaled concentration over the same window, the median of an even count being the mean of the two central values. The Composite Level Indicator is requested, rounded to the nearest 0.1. 36.0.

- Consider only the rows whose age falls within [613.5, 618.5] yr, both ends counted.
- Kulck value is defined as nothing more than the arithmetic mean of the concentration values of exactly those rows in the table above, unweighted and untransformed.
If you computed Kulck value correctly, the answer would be 35.3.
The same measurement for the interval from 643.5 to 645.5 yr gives 33.8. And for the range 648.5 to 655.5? 33.2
